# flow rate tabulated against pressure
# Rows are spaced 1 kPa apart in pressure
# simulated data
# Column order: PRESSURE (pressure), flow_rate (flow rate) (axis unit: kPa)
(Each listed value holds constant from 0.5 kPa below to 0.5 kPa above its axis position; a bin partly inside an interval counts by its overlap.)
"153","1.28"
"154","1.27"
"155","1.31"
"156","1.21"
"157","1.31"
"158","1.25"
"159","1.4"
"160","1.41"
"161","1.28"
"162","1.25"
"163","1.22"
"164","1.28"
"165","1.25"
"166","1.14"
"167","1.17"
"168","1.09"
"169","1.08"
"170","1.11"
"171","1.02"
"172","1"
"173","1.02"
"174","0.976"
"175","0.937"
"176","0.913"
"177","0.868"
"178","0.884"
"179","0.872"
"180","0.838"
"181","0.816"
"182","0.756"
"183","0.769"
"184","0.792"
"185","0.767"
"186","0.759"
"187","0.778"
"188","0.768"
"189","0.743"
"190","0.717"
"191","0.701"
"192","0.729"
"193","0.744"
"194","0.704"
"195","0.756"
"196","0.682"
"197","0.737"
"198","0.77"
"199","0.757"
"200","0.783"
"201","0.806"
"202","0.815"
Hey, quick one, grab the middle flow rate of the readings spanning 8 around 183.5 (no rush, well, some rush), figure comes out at 0.77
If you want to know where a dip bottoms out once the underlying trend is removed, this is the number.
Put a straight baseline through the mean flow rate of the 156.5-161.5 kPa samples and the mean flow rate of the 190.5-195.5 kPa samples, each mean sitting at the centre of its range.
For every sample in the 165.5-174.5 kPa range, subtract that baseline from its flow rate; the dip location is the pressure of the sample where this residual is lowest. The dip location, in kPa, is 172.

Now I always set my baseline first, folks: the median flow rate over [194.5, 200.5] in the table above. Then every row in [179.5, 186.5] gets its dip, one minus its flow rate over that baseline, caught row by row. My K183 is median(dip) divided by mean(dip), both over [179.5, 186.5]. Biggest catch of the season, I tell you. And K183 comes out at 0.43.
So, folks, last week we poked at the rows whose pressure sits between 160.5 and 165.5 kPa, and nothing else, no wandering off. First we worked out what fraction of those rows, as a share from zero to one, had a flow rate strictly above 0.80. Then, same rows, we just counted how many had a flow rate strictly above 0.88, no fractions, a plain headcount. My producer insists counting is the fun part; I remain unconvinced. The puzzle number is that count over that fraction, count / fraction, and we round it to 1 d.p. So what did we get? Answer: 5.0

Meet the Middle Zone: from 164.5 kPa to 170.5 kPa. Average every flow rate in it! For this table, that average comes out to 1.1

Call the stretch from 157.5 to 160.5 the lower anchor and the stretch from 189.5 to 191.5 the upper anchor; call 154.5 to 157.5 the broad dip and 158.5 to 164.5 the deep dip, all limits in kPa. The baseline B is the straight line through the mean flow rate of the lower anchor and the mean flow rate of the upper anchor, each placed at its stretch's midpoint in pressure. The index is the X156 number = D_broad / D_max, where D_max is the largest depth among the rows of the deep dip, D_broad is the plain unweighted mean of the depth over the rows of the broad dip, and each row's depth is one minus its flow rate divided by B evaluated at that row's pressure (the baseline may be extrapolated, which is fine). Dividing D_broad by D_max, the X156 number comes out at 2.4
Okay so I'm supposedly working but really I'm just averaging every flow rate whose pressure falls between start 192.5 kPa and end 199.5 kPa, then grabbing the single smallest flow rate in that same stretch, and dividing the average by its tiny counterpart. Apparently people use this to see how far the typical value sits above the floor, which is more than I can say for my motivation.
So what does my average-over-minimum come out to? 1.08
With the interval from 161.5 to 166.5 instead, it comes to 1.08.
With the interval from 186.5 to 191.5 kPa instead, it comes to 1.06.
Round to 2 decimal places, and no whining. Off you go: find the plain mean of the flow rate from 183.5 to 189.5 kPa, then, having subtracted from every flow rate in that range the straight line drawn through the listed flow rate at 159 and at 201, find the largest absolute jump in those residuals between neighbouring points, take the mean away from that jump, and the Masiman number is -0.73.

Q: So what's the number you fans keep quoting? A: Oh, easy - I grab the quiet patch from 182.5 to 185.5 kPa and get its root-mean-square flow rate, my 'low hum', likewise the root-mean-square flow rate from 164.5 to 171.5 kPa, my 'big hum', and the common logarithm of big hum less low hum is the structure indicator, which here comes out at -0.46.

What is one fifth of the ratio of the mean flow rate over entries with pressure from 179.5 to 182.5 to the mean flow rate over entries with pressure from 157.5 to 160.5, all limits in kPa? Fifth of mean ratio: 0.119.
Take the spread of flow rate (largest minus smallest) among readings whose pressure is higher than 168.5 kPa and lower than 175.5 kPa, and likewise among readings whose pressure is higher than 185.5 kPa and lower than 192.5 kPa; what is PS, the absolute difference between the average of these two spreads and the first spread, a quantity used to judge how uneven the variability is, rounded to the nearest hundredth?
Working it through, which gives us 0.05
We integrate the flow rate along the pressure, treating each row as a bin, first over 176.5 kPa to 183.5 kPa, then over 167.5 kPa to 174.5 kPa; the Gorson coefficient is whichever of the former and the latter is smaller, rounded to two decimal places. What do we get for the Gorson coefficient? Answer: 5.80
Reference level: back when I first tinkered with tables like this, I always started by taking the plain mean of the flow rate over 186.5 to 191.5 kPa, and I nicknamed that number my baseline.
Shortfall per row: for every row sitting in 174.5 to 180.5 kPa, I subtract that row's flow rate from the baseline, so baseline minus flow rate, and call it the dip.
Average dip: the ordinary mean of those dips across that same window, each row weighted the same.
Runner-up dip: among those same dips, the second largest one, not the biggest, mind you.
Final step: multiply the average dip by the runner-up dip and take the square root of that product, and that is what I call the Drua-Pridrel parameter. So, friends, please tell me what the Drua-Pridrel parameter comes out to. 0.13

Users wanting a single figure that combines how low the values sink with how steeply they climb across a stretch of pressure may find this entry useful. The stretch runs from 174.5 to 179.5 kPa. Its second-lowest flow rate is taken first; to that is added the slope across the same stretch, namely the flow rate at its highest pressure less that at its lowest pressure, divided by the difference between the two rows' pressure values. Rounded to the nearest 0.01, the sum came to 0.86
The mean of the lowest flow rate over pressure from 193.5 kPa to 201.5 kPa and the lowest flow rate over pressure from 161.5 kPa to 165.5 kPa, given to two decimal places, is 0.95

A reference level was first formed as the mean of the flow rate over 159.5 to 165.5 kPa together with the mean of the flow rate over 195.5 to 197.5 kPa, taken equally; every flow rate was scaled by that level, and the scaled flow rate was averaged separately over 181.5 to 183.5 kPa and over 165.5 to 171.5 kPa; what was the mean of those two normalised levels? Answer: 0.94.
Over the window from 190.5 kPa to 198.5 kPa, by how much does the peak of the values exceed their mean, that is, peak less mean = 0.04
